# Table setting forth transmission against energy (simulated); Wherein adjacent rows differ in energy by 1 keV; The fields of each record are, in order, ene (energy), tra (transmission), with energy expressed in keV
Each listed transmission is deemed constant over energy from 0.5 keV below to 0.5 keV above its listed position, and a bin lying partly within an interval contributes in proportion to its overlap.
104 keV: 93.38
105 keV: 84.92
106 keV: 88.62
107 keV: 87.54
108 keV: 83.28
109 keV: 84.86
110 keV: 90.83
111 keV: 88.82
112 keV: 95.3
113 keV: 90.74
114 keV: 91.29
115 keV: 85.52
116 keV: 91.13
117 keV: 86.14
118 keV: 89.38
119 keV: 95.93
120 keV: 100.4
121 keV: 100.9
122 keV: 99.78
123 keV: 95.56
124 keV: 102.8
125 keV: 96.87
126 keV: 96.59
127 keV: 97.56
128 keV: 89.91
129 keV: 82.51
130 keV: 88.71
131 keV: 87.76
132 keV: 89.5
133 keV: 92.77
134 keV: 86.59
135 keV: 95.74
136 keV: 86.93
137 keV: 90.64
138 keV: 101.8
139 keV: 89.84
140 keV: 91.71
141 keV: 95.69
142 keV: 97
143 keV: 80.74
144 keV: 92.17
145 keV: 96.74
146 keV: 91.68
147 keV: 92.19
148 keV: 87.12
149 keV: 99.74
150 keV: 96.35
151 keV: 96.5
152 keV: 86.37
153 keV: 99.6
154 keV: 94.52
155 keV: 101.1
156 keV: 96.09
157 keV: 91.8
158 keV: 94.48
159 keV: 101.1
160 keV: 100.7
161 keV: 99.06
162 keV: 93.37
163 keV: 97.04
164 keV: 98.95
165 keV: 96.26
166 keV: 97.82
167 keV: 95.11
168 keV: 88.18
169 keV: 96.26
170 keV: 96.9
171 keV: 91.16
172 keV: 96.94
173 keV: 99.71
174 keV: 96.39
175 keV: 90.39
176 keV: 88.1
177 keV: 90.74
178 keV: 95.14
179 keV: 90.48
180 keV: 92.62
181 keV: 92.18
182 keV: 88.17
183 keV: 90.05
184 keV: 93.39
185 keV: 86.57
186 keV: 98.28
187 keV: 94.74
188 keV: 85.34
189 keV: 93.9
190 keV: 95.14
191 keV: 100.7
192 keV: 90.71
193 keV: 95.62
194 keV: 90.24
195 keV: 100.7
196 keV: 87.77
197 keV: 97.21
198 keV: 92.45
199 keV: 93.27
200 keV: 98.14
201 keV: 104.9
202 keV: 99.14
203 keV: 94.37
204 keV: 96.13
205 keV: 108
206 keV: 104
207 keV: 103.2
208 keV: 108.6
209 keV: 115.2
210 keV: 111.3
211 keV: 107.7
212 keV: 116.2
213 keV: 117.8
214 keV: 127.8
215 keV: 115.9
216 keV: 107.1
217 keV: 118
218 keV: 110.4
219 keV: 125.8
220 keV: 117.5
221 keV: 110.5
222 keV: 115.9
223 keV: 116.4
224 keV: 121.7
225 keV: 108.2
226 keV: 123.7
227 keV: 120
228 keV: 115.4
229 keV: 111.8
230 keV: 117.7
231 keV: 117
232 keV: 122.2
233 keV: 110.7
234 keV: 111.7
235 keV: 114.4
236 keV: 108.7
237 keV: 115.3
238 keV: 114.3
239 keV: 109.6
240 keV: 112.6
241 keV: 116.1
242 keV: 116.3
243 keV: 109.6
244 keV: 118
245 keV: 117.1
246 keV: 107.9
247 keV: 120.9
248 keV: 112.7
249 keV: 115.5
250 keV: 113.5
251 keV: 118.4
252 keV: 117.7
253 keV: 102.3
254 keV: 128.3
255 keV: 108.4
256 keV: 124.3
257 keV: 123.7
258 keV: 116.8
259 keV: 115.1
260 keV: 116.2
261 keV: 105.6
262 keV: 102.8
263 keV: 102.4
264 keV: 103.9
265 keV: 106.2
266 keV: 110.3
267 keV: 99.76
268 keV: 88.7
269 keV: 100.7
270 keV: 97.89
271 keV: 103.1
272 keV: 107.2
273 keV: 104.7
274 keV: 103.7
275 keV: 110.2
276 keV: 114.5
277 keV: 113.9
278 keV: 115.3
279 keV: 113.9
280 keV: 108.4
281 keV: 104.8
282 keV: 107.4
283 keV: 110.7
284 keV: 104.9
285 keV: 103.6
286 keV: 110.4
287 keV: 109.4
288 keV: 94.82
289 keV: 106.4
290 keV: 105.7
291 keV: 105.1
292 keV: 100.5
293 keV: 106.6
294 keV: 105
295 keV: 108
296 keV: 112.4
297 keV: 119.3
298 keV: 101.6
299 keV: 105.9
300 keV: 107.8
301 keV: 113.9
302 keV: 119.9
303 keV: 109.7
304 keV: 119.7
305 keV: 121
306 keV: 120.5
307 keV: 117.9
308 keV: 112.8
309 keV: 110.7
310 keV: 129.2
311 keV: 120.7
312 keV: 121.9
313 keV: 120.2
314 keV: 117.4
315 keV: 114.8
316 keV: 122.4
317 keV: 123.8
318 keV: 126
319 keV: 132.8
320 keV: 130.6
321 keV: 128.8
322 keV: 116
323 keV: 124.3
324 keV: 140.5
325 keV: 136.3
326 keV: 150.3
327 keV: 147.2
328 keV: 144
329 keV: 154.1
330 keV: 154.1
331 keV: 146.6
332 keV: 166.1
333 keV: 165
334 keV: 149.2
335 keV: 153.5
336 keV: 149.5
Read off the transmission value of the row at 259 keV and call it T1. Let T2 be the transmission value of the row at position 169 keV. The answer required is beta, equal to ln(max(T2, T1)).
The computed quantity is 4.75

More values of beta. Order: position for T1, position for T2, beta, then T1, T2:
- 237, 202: 4.75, 115.3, 99.14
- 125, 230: 4.77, 96.87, 117.7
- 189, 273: 4.65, 93.9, 104.7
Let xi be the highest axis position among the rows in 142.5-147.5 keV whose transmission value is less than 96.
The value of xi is 147 keV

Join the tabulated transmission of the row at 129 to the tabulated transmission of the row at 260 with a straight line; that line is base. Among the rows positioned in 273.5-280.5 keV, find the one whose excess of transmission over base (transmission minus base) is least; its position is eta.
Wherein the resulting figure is 274 keV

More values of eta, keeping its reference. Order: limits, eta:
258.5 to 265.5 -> 263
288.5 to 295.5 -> 292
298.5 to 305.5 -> 299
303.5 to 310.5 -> 309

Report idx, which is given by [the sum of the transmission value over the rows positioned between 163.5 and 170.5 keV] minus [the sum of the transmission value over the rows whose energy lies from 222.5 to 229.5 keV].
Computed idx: -148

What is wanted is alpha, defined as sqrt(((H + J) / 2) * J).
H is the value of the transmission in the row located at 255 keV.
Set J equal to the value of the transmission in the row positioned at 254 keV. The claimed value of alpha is 123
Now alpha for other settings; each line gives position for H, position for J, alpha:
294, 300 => 107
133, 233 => 106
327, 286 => 119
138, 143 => 86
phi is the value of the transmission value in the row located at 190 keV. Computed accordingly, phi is 95.14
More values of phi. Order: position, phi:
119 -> 95.93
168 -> 88.18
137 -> 90.64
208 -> 108.6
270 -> 97.89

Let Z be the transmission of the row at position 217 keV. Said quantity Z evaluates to 118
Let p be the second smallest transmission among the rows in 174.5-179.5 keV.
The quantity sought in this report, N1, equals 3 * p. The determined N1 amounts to 271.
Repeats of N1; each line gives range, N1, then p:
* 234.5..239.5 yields 329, 109.6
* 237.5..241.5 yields 338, 112.6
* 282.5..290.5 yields 311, 103.6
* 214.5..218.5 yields 331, 110.4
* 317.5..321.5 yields 386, 128.8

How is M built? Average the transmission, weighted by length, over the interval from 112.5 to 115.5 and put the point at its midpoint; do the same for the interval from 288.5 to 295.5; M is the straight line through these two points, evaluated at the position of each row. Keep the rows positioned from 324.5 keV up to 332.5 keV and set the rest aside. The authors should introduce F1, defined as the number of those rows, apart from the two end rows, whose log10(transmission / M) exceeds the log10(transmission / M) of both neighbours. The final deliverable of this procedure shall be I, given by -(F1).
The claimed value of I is -2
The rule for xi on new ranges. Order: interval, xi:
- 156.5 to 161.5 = 158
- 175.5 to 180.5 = 180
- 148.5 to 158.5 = 158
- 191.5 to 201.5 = 199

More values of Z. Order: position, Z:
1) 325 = 136.3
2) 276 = 114.5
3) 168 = 88.18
